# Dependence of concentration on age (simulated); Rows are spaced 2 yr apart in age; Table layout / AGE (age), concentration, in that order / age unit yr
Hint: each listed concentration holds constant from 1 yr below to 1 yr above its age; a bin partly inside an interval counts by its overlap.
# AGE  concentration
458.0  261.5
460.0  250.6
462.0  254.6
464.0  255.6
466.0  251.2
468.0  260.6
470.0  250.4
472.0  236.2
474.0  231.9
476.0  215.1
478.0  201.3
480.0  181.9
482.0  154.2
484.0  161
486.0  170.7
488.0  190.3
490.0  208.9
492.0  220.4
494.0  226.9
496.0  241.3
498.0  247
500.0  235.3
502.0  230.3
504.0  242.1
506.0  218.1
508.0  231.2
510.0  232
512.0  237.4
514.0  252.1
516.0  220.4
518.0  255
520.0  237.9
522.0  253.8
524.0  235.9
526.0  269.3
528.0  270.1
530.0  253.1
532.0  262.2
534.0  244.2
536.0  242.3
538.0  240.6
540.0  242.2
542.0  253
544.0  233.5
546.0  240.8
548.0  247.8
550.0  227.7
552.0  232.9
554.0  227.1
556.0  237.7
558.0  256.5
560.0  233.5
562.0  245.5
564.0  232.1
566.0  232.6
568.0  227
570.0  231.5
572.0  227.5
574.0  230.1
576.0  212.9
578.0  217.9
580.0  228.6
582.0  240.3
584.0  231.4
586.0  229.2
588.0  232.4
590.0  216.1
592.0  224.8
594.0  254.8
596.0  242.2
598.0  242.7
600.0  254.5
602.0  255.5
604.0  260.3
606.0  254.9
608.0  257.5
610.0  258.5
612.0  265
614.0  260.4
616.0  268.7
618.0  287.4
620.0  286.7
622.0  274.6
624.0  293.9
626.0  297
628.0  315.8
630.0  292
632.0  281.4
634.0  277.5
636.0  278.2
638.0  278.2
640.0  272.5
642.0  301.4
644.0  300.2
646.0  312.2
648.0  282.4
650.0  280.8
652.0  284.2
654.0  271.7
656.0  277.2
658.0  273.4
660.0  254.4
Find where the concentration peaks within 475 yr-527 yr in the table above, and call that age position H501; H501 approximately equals 526.0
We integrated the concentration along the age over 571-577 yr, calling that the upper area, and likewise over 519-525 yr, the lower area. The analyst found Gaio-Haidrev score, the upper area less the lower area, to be -114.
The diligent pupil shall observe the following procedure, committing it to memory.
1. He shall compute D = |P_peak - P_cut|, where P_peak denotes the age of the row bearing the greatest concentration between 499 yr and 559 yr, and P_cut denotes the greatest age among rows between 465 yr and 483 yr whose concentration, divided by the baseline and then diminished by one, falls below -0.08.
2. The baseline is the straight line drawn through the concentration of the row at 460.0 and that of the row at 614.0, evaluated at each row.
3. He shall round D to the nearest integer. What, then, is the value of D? 46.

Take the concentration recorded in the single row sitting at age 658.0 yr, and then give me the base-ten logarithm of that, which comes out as 2.44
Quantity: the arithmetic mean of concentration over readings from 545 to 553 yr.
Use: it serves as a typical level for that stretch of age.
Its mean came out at 237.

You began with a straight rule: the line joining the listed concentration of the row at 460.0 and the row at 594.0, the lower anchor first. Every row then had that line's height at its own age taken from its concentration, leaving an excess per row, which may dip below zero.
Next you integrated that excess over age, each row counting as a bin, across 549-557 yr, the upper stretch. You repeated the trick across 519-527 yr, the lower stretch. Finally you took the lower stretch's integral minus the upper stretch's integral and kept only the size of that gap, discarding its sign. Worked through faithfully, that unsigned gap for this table 151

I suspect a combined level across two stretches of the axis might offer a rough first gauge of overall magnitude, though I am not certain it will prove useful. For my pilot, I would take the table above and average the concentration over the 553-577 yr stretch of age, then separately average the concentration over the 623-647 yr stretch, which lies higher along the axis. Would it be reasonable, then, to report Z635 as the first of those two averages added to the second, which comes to 525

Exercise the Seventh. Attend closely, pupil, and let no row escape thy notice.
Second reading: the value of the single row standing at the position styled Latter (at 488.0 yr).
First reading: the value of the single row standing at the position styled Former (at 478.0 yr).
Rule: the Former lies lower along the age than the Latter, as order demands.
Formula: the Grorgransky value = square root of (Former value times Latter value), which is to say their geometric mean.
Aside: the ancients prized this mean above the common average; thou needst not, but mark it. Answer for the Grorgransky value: 196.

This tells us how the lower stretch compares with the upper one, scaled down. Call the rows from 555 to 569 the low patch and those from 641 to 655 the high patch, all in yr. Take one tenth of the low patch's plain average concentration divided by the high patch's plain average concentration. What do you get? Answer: 0.082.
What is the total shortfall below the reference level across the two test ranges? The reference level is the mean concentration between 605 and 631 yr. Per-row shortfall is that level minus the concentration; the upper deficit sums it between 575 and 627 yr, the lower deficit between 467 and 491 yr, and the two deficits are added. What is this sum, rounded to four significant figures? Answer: 1549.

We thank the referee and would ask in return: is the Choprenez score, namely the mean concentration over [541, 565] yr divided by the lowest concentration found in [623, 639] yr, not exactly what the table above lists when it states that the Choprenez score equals 0.86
